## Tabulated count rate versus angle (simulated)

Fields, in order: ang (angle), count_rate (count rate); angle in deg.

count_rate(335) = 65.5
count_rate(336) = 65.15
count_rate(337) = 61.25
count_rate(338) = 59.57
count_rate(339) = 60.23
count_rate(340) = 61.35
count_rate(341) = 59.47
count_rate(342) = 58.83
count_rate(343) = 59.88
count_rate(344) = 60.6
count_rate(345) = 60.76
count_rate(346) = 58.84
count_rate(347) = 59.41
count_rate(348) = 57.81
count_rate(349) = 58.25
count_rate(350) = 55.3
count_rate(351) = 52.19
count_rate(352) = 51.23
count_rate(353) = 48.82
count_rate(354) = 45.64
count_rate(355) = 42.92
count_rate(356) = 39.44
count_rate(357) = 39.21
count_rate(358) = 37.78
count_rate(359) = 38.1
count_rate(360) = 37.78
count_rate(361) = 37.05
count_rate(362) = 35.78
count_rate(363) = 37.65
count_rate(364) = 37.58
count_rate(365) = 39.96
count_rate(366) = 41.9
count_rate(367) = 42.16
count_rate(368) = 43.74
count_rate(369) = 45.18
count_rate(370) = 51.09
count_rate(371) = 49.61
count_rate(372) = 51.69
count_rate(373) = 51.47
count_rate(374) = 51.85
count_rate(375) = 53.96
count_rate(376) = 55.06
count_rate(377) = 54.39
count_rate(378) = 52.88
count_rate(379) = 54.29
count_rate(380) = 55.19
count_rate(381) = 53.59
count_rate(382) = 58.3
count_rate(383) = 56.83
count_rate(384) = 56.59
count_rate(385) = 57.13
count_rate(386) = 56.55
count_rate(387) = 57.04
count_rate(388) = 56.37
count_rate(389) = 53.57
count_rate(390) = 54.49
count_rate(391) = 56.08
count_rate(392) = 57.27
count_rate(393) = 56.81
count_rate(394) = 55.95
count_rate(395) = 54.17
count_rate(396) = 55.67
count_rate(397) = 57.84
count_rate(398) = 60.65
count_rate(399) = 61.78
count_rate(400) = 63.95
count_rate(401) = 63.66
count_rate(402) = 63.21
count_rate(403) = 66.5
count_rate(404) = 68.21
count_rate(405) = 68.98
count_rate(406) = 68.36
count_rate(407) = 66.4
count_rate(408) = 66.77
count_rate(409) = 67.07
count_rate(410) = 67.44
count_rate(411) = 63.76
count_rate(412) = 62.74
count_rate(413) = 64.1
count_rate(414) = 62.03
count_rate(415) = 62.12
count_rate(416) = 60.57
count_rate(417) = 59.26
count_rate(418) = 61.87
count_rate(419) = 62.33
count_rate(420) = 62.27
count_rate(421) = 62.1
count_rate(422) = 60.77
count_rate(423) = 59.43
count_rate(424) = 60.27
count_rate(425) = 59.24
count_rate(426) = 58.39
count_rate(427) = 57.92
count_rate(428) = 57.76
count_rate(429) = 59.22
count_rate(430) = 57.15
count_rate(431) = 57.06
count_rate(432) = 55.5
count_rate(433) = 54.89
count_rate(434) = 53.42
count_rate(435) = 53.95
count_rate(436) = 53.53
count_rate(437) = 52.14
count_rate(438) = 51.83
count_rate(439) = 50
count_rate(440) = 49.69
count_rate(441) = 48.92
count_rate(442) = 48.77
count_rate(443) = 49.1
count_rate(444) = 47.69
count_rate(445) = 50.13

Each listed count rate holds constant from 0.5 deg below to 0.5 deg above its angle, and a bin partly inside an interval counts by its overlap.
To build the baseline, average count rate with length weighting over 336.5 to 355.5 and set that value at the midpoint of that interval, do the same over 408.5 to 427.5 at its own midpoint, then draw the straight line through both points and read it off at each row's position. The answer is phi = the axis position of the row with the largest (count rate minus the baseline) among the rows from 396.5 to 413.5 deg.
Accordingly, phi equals 405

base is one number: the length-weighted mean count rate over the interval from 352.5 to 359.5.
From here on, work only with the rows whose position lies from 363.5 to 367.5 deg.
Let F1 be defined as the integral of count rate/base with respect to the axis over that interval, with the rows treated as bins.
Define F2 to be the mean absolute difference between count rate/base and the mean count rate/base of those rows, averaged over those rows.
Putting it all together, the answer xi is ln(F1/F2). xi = 4.6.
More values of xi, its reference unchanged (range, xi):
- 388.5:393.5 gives 5.4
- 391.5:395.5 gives 5.4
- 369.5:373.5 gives 5.7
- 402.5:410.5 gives 6.5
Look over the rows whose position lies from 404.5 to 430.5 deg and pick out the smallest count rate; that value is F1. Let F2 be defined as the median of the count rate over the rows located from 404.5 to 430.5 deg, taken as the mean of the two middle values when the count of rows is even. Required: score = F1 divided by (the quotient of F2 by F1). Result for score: 53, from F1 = 57.15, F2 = 62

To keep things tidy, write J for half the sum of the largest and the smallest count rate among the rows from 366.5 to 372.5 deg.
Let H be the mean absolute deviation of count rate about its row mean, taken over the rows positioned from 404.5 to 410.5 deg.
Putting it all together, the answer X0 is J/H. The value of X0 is 60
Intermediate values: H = 0.78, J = 47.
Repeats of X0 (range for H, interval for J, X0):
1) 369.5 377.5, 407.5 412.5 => 42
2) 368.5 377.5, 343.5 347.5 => 30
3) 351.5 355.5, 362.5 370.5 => 15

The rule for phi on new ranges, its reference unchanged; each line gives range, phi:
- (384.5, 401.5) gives 400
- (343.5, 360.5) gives 345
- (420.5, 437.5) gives 421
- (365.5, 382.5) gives 382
